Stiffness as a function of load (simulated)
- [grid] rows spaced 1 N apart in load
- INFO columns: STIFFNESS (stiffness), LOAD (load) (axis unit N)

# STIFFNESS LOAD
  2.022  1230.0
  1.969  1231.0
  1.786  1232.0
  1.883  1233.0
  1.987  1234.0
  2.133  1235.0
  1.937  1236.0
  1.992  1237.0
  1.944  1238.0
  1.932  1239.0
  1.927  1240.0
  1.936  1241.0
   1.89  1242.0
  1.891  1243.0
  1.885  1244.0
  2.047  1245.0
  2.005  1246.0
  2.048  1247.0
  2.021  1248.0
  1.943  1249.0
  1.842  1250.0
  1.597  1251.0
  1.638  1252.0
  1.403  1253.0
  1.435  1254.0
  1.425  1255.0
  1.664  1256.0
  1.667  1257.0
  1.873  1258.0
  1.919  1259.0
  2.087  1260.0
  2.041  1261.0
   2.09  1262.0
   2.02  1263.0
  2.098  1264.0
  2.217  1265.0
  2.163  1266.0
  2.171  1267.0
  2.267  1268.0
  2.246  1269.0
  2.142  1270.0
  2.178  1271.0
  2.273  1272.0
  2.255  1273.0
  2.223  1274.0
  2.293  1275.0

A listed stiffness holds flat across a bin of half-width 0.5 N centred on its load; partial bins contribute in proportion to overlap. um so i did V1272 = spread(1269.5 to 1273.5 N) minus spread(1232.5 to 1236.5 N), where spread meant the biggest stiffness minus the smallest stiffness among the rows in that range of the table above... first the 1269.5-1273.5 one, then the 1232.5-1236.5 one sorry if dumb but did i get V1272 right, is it -0.12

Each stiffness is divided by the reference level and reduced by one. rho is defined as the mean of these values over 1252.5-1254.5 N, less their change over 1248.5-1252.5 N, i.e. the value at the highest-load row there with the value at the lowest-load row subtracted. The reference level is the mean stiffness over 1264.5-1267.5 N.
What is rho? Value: -0.21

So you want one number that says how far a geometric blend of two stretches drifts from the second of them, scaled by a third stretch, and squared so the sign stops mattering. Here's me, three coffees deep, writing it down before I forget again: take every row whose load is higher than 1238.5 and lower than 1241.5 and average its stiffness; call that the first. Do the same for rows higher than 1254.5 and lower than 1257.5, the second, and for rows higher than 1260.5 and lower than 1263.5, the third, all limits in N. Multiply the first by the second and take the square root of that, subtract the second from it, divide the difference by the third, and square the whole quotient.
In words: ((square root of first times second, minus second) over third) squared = 0.006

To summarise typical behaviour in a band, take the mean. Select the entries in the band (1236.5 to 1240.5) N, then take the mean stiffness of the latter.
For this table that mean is 1.95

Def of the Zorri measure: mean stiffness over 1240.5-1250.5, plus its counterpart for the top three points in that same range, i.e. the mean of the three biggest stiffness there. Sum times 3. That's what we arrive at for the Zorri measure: 12.0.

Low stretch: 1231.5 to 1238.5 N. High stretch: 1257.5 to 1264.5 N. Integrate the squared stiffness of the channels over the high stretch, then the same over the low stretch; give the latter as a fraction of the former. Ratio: 0.94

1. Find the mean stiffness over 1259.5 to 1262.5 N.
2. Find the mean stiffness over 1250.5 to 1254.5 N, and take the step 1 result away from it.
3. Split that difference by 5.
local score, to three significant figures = -0.111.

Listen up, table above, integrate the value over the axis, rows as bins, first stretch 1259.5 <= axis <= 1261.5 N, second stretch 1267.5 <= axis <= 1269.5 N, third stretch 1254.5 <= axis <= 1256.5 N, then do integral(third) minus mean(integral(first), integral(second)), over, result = -1.23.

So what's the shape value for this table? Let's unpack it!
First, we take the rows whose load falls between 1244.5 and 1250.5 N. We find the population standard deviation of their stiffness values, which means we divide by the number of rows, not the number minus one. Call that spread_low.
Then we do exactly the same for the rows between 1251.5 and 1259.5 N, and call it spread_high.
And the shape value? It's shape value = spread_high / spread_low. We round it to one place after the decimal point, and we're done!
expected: 2.6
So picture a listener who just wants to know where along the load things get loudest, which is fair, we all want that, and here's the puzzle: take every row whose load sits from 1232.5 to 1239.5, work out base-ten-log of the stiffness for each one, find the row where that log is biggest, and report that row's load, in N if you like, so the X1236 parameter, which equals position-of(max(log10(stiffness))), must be 1235.0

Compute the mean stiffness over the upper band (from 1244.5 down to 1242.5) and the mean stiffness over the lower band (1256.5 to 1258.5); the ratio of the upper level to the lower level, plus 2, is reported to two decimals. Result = 3.07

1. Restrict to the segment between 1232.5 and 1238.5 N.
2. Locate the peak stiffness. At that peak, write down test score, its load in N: 1235.0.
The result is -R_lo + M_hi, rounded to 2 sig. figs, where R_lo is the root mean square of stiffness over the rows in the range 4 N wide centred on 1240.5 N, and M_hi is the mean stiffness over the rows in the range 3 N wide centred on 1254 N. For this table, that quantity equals -0.50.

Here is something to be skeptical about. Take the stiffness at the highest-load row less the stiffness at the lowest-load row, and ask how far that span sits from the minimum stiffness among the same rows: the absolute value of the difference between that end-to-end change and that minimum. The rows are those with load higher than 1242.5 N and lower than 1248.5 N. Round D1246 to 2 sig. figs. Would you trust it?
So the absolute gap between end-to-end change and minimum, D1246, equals 1.8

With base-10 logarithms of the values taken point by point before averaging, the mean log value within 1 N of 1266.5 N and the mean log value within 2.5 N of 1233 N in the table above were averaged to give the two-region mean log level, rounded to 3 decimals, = 0.313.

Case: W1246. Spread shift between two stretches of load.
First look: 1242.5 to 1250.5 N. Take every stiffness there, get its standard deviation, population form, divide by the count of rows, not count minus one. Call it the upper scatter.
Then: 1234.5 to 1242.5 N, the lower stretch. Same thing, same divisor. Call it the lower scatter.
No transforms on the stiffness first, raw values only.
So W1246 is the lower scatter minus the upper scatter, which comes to -0.01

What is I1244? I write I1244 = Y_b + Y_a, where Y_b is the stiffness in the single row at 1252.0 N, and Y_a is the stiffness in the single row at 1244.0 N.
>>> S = 3.52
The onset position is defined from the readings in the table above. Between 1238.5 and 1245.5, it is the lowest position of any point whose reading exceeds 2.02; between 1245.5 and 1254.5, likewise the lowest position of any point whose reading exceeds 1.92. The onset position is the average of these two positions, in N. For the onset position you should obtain 1245.5 N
